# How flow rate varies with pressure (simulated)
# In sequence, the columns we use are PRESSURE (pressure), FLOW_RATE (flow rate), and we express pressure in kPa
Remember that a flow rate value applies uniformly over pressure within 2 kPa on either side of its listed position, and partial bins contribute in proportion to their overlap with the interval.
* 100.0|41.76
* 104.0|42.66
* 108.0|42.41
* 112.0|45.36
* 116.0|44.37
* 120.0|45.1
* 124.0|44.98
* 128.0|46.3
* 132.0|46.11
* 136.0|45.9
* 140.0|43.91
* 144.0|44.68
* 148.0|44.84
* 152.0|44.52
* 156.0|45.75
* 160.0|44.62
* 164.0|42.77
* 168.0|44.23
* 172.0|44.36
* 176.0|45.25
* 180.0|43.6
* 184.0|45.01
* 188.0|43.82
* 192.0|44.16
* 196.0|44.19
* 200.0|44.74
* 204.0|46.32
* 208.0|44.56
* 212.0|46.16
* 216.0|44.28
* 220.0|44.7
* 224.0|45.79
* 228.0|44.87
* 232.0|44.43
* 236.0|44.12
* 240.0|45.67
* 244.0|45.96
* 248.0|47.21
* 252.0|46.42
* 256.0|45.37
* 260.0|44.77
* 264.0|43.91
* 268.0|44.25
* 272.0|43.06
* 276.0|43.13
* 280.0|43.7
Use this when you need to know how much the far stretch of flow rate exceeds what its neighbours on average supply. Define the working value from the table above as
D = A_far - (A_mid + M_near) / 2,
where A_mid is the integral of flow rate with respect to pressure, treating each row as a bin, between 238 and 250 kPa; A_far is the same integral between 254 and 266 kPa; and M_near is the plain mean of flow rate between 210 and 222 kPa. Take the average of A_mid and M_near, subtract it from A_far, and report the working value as 236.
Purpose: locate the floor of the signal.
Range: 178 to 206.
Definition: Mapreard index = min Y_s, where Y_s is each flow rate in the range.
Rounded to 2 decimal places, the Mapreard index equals 43.60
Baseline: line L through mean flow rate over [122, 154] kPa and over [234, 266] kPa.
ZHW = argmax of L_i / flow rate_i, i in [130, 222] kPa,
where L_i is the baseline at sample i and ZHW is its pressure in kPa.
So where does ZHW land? 164.0 kPa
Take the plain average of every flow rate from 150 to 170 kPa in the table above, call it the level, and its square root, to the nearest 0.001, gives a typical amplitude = 6.662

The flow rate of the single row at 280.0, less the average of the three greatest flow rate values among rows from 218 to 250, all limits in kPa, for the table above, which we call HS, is -2.6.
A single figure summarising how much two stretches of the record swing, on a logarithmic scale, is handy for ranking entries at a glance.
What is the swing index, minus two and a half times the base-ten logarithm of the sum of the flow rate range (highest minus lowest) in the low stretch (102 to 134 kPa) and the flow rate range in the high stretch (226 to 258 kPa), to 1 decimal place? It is -2.1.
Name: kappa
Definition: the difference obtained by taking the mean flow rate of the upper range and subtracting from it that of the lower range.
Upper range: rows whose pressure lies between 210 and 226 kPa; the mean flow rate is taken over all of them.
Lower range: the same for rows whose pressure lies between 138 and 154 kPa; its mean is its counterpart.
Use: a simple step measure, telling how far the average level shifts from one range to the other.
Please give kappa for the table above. 0.7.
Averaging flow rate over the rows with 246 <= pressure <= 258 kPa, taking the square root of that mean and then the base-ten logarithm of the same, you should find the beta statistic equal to 0.833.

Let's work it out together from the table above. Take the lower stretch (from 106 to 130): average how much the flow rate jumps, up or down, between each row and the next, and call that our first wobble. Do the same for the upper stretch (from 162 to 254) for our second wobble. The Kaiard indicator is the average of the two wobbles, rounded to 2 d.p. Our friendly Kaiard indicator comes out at 1.10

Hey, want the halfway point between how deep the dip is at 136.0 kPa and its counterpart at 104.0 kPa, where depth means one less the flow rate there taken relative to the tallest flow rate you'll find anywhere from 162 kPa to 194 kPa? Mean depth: 0.021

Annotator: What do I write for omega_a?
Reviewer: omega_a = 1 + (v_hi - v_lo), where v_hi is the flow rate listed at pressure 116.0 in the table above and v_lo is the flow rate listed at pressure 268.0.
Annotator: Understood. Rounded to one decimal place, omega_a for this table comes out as 1.1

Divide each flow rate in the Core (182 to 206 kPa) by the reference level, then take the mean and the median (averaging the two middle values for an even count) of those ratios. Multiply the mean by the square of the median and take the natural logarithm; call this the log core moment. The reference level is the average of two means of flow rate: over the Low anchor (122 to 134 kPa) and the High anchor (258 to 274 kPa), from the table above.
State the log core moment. -0.024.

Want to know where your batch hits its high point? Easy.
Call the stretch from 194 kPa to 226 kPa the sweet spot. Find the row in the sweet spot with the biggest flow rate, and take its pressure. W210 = 204.0 kPa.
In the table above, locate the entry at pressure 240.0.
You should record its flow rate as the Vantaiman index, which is 45.67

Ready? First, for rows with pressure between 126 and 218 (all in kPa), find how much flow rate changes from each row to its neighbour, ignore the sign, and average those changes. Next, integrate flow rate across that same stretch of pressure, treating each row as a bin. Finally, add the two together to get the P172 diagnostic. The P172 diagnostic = 4121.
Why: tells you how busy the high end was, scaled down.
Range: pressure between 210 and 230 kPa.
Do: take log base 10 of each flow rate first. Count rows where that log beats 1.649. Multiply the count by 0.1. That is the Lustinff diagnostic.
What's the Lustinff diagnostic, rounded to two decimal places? 0.40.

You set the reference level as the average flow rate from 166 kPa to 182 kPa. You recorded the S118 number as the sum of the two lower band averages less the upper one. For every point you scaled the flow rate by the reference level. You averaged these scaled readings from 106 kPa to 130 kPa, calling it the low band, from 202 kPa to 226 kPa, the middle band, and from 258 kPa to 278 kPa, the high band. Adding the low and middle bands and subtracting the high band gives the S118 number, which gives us 1.04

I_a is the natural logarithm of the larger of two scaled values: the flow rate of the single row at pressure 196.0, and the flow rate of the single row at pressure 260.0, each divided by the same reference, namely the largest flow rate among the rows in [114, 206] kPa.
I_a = -0.034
